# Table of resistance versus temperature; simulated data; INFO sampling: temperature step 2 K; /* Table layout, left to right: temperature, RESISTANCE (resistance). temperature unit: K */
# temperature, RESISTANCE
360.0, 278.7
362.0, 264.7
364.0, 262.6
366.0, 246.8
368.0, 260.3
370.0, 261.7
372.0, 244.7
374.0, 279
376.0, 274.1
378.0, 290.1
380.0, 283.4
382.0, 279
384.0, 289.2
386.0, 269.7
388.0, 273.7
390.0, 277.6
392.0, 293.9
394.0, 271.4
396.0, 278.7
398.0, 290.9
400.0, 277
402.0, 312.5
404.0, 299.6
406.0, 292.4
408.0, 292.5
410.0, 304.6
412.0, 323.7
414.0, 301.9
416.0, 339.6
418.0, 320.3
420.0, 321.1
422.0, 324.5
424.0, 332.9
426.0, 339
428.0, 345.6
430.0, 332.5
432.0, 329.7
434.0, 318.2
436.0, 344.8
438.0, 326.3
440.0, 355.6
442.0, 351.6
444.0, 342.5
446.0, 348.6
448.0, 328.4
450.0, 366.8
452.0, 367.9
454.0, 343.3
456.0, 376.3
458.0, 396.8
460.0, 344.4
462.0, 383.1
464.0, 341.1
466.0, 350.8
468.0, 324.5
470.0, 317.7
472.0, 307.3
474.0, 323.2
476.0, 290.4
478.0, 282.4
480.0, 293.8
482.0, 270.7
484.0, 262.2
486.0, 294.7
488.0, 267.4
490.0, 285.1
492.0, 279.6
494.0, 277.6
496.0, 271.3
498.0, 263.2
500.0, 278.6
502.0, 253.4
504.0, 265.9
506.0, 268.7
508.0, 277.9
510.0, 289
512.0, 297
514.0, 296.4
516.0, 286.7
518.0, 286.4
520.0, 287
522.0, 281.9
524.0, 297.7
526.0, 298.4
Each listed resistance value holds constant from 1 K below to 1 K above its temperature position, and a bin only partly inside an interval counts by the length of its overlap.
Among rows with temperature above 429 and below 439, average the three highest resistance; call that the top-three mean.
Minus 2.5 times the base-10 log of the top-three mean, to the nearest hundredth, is -6.31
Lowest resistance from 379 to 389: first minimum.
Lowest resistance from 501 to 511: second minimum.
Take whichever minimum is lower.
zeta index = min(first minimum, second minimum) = 253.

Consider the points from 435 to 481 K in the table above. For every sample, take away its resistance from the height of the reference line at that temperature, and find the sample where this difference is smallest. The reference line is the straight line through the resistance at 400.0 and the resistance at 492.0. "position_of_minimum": 458.0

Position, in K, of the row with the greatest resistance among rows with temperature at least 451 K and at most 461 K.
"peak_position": 458.0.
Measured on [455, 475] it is 458.0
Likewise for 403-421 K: 416.0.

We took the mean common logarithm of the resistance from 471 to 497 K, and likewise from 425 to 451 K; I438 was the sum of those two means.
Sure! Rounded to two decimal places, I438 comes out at 4.99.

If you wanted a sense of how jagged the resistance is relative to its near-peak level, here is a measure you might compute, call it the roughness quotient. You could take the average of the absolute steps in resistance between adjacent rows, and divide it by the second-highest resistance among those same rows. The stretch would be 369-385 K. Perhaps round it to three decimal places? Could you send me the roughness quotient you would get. 0.046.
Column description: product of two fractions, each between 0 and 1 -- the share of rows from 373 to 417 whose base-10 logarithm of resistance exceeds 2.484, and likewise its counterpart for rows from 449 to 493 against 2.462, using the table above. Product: 0.10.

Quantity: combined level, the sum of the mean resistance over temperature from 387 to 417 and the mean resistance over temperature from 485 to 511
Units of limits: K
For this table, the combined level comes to 570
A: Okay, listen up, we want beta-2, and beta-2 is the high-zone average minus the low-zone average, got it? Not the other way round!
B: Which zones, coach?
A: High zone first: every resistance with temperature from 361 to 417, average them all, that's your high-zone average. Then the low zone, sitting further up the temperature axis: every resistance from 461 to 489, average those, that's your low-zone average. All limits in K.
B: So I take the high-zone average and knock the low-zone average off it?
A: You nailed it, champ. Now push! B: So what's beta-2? -24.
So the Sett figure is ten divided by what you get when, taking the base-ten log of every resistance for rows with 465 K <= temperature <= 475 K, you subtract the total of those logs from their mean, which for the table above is -1.0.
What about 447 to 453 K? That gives -2.0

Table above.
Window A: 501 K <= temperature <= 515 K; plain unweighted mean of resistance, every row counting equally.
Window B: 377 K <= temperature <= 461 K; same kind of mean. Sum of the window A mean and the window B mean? 597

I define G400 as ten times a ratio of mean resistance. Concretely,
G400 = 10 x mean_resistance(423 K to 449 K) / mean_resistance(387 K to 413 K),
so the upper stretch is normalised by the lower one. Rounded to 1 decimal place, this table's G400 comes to 11.6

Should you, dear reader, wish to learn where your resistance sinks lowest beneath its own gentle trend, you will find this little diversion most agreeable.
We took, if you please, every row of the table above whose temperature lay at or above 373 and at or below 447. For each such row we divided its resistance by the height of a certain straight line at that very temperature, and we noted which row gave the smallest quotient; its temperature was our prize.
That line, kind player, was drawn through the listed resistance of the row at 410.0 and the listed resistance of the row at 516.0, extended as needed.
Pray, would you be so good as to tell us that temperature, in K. 386.0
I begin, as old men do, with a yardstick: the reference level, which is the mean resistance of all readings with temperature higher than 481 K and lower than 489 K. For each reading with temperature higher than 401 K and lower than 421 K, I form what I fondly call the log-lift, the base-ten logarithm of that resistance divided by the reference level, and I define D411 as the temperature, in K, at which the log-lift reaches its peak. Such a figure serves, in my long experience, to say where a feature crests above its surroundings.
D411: 416.0 K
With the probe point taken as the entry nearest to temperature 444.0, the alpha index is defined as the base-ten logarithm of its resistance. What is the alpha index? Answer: 2.53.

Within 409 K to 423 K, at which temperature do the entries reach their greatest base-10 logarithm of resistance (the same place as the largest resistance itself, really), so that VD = 416.0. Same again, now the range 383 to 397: 392.0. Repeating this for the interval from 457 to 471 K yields 458.0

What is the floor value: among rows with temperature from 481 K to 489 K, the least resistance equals 262.2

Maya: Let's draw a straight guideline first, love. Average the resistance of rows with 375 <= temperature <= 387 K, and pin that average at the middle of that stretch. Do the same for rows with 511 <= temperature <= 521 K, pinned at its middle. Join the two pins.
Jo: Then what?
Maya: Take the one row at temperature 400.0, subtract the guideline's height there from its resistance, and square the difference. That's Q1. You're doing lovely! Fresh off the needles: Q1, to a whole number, 28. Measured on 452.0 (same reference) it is 6697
